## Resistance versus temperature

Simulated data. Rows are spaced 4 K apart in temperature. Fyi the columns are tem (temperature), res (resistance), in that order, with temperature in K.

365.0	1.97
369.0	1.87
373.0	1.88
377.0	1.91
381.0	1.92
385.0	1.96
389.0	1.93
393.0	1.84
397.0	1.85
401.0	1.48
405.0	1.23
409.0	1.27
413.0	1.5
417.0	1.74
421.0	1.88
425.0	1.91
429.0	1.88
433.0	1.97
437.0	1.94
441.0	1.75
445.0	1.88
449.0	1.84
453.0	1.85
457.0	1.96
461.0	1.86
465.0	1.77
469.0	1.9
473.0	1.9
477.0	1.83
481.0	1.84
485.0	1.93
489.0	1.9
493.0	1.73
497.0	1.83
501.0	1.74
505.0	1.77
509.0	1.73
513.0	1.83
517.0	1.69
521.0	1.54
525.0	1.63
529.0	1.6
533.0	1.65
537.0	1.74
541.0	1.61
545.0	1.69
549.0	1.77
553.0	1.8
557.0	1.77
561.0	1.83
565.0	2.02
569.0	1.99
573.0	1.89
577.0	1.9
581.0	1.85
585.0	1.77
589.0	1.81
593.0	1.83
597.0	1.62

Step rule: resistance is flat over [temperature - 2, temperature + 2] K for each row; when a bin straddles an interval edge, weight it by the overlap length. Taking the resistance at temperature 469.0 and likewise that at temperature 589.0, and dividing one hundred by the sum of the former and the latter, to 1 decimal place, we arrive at 27.0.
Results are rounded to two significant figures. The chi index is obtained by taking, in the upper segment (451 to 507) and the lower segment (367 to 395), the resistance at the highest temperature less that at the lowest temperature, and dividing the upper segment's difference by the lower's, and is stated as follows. 2.7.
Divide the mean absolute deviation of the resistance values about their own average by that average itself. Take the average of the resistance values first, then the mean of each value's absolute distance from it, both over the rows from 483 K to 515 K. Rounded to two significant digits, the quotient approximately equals 0.036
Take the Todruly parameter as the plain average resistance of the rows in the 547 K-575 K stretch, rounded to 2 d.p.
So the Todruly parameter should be 1.87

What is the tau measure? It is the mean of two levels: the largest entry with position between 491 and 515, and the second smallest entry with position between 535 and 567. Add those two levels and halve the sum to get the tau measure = 1.76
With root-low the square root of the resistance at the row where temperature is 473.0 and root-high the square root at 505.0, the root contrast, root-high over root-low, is 0.97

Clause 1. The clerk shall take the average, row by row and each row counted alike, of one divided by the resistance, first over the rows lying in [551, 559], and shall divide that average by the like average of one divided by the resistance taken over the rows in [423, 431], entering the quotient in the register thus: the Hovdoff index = 1.06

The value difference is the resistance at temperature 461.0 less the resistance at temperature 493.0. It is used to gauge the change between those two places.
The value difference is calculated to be 0.13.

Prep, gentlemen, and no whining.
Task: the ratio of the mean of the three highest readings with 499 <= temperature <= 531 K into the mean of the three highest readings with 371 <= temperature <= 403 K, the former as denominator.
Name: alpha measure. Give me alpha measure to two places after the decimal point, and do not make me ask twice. 1.09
